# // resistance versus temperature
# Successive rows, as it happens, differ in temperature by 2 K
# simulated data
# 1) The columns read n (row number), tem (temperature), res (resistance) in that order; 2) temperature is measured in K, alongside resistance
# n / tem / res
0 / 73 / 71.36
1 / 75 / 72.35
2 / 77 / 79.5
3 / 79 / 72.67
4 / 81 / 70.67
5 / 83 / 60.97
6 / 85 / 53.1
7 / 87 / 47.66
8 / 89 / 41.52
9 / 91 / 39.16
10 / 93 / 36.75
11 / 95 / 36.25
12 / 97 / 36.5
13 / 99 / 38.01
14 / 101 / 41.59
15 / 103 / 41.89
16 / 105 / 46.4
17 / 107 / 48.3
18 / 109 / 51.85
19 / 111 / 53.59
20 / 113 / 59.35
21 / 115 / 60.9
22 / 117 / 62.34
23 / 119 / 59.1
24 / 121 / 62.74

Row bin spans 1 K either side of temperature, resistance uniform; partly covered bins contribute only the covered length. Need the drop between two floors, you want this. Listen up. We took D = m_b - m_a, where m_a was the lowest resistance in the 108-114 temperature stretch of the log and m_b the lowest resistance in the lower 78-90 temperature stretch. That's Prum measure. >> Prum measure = -10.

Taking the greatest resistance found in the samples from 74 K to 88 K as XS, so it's 79.5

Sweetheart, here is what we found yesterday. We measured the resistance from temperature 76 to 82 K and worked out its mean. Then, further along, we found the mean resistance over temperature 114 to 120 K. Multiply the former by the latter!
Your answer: 4515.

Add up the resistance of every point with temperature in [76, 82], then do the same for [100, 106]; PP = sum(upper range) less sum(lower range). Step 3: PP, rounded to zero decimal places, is -93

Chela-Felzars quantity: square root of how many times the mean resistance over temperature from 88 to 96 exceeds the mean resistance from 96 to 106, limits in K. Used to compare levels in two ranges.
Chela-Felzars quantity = 1.0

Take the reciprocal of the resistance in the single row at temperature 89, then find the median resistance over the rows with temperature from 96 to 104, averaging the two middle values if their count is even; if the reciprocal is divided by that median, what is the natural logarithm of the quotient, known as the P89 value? -7.41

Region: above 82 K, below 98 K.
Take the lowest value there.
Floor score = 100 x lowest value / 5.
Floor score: 725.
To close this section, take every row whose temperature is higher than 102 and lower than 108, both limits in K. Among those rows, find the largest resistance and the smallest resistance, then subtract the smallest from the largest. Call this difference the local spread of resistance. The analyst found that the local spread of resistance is 6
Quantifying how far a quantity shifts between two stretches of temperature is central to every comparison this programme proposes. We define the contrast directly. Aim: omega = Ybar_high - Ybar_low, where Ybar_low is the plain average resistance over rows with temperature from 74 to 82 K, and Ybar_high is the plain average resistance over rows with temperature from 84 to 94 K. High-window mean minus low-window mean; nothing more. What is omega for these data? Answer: -30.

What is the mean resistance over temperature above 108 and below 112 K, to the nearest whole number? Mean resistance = 53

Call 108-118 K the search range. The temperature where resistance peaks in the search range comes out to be 117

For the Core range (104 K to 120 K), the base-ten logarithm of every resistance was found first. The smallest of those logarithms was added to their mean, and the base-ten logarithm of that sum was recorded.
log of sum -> 0.532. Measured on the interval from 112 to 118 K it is 0.551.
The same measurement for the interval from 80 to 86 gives 0.546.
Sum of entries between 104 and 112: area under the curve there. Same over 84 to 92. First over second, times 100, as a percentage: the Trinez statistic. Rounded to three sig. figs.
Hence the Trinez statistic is 110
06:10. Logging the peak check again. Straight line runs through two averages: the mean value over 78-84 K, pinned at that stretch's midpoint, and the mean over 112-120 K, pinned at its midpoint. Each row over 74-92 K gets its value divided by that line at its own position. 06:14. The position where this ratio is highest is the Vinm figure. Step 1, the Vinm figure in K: 77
